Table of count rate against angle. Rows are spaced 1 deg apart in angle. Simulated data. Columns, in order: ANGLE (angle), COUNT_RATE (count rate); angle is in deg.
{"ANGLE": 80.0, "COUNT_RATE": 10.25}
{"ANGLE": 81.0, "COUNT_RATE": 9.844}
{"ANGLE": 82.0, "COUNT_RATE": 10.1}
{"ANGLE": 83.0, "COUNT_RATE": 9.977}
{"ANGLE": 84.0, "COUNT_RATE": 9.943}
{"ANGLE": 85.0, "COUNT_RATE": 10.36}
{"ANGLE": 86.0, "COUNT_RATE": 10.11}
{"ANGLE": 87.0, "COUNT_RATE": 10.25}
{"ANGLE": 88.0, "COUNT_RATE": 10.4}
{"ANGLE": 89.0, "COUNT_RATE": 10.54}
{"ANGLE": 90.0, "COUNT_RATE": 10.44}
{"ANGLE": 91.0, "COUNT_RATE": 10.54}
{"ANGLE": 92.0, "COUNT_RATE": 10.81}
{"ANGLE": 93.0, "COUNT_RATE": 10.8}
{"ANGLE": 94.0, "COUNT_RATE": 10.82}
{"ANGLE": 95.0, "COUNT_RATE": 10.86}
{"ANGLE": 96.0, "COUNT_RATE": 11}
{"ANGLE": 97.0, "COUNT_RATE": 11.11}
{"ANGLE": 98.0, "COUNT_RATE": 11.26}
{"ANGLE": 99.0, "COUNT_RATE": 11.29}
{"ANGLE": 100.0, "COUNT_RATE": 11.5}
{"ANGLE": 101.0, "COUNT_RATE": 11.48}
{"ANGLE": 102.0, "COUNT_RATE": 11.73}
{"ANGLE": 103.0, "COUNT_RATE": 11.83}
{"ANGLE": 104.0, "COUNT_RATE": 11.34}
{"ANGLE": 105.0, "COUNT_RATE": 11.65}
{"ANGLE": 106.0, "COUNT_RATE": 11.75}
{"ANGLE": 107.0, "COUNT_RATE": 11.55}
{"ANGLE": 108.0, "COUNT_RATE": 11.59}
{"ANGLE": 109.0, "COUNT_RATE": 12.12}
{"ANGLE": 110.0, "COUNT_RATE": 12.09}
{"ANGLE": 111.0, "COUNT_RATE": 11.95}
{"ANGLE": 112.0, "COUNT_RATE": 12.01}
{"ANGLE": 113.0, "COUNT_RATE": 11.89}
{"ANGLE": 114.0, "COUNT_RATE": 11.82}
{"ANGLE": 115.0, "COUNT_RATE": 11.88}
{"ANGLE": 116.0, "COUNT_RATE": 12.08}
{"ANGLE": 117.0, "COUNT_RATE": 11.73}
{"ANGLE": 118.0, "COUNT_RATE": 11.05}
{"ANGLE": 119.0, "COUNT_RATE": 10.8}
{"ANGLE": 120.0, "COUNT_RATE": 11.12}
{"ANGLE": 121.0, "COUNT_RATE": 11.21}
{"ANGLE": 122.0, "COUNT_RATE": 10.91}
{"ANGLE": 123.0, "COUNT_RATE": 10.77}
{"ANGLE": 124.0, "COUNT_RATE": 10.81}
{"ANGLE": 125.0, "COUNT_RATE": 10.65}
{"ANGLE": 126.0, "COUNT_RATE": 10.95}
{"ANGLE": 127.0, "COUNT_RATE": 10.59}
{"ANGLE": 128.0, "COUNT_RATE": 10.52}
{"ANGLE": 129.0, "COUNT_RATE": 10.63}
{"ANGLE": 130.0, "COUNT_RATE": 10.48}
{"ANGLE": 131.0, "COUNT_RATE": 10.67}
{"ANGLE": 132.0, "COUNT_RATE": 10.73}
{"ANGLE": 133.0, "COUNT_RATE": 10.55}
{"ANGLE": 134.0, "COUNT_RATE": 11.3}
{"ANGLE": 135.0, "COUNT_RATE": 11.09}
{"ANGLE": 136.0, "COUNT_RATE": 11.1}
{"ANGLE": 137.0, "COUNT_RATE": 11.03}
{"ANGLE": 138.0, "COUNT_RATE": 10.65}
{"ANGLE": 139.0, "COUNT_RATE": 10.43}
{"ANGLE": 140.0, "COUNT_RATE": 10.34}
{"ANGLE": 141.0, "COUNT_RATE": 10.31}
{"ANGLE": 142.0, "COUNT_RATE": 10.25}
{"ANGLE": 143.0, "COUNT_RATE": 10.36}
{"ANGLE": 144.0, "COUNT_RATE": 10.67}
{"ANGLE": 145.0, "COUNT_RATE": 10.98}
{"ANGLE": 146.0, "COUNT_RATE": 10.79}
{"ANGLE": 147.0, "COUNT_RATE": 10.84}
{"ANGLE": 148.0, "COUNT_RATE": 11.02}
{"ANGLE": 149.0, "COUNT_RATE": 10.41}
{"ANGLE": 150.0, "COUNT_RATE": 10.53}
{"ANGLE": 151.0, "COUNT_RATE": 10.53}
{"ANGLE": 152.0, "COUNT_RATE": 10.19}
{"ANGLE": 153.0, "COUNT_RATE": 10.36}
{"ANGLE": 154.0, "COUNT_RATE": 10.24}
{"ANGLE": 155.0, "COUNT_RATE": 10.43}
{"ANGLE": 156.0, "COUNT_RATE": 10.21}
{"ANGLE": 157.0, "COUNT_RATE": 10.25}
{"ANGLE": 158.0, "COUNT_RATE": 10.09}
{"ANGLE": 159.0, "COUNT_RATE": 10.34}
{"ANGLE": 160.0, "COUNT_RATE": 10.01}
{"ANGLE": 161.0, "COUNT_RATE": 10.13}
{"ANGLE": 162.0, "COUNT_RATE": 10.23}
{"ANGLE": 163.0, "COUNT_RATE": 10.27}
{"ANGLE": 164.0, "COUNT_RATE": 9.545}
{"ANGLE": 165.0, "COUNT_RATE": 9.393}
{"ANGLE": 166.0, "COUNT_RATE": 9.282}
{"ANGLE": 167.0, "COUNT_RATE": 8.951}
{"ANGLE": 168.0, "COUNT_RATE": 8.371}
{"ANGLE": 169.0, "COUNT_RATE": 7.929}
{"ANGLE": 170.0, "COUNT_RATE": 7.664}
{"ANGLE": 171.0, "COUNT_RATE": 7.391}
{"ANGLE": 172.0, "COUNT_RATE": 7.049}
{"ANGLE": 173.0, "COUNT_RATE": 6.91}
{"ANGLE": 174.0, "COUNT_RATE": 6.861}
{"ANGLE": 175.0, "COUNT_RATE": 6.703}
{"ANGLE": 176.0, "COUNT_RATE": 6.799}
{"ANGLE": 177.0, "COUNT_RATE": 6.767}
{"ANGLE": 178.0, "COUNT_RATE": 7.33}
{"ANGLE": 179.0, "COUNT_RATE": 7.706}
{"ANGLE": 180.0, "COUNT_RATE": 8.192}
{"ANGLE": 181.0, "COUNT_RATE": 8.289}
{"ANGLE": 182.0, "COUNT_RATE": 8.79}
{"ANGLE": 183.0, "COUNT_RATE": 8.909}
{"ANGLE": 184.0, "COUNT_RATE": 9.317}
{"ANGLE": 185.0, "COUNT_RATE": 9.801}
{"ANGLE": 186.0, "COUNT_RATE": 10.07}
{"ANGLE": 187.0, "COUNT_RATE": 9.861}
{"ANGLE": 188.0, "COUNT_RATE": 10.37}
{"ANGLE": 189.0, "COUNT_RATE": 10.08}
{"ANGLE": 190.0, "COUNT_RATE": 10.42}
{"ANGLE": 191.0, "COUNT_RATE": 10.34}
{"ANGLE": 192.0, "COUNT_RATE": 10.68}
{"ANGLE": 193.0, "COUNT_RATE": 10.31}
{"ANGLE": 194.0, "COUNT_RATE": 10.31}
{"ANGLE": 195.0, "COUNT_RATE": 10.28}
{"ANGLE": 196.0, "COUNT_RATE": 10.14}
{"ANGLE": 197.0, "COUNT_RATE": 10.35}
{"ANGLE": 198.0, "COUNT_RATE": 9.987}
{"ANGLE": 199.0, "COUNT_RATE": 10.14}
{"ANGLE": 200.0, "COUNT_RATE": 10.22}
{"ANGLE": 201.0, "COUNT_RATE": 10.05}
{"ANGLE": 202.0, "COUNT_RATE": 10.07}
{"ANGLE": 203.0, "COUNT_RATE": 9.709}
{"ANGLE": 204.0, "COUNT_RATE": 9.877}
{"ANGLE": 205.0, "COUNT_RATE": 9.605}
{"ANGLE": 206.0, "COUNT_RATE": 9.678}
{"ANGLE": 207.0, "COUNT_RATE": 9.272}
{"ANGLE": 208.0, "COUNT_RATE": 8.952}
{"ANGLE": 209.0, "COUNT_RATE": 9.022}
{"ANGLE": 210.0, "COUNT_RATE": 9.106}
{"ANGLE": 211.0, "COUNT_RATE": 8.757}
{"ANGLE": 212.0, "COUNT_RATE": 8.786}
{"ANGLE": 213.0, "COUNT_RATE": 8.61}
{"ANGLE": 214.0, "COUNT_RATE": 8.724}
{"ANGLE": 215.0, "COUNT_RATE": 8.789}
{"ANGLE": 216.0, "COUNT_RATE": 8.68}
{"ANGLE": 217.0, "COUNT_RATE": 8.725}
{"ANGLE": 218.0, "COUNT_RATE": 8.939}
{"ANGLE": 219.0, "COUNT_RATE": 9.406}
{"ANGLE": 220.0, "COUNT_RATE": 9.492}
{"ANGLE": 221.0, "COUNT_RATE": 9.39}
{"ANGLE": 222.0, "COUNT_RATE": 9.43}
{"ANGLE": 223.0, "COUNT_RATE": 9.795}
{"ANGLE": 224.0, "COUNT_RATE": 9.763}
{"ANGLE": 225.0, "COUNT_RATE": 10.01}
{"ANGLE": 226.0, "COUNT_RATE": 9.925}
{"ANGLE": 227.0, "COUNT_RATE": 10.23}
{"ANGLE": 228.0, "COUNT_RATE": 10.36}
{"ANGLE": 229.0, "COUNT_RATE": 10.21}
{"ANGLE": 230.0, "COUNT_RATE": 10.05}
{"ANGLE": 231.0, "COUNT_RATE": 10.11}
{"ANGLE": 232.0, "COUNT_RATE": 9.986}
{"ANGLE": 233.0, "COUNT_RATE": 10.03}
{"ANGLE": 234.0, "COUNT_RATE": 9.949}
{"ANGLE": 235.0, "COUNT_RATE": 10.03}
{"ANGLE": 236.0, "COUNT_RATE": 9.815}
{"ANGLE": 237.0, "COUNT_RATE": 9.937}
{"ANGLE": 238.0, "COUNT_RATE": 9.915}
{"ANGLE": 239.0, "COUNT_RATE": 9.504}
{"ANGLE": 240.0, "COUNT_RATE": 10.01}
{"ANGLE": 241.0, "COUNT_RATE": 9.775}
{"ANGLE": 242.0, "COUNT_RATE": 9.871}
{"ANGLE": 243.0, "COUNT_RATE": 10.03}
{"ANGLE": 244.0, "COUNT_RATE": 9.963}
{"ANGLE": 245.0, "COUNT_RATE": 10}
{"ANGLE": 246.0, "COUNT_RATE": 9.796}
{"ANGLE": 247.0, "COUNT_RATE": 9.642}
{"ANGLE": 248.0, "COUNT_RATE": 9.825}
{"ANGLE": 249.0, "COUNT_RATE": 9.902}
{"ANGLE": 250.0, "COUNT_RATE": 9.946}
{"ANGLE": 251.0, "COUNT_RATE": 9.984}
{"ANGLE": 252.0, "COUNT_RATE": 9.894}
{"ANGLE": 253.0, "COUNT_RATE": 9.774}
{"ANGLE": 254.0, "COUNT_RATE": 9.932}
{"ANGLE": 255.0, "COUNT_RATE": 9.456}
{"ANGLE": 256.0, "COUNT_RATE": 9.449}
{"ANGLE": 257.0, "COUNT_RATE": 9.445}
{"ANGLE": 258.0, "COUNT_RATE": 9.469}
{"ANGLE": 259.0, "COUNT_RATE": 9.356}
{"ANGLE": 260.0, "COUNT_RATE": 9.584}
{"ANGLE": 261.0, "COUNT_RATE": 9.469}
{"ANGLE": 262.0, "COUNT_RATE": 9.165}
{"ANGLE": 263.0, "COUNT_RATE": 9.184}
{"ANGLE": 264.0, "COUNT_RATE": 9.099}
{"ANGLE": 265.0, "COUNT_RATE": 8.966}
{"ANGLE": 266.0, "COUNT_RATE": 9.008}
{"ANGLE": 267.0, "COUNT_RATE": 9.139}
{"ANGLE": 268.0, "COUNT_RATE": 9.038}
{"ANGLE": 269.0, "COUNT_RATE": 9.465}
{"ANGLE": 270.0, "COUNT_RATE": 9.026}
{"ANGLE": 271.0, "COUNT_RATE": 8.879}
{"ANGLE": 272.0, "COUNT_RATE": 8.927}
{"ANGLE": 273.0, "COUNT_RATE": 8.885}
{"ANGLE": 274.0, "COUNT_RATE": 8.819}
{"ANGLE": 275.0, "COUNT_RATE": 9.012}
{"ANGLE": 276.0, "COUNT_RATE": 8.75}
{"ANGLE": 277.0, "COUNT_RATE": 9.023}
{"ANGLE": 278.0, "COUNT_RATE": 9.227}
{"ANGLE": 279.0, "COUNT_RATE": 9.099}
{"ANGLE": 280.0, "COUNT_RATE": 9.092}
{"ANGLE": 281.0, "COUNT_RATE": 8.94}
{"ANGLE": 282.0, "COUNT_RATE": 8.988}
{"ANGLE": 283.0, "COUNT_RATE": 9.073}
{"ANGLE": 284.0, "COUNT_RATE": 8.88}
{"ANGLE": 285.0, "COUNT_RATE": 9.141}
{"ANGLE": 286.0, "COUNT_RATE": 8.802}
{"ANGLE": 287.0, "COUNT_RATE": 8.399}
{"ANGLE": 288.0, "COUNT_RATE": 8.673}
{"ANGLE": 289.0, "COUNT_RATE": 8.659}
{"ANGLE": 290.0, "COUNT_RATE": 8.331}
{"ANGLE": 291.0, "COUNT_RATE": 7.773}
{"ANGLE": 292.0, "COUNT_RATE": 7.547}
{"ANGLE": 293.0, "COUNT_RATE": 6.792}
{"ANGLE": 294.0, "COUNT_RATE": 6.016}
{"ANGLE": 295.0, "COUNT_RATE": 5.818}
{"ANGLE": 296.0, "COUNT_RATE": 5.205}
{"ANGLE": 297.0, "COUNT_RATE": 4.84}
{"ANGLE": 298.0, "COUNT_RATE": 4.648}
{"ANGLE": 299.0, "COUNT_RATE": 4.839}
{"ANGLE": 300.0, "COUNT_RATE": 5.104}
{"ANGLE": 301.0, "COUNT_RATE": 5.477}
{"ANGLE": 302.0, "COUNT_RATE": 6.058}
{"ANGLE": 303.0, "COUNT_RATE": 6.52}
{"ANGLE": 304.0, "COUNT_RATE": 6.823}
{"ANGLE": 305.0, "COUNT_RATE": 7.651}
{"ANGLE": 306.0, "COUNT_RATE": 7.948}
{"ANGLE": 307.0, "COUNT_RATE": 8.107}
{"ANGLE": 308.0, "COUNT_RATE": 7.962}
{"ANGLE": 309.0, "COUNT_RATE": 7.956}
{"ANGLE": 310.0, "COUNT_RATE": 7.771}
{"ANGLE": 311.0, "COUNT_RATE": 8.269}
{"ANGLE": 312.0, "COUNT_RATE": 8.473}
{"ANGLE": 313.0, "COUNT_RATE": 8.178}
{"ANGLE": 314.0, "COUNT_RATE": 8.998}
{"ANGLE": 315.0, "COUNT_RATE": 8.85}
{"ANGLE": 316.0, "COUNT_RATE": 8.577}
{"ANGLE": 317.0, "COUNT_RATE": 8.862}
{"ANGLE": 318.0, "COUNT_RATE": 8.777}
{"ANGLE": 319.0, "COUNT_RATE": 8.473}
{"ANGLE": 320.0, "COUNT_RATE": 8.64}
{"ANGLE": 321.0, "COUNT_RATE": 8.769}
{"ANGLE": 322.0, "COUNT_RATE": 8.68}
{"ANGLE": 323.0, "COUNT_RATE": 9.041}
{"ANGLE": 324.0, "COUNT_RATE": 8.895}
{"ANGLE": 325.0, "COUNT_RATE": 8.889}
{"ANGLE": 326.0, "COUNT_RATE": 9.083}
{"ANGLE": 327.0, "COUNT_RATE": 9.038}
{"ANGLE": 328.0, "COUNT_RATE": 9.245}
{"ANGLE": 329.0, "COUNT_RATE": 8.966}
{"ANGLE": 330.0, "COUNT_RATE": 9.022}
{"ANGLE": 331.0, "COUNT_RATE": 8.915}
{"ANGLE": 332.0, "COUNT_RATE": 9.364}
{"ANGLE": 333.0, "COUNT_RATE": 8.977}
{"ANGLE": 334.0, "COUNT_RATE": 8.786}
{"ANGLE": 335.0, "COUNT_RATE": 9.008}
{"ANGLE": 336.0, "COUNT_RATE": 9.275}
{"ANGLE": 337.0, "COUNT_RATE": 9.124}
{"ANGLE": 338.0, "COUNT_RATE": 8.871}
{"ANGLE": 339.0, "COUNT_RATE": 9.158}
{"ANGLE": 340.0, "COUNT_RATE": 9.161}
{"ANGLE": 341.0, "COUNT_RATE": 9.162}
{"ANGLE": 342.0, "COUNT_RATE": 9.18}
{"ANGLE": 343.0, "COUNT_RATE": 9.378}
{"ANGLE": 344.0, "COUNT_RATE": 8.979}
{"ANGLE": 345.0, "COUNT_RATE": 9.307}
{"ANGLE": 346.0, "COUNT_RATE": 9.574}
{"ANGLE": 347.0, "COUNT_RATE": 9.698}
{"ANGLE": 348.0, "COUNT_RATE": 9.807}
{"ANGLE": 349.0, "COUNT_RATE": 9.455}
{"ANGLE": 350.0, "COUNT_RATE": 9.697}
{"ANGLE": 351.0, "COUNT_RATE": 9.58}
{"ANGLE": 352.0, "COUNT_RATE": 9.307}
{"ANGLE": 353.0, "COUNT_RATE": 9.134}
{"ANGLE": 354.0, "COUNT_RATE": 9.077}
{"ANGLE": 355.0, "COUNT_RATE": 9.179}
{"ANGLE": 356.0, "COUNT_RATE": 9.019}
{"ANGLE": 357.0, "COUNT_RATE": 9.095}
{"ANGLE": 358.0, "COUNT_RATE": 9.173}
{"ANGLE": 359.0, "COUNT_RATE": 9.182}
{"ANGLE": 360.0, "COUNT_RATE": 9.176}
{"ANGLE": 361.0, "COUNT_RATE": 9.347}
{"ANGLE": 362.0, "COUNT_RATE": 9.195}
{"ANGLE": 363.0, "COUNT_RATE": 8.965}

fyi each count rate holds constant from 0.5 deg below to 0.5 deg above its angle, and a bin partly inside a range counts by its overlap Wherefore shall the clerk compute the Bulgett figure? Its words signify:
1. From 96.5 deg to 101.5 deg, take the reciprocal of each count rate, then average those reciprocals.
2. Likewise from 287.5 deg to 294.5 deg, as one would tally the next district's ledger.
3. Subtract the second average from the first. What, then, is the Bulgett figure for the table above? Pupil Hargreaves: -0.044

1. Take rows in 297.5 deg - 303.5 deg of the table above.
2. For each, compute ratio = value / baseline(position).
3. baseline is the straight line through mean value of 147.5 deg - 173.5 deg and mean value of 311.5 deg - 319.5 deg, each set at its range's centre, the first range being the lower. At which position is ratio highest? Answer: 303.0 deg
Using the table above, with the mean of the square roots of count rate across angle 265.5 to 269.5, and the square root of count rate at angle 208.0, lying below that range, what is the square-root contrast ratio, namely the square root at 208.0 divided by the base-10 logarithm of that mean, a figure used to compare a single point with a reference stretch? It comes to 6.2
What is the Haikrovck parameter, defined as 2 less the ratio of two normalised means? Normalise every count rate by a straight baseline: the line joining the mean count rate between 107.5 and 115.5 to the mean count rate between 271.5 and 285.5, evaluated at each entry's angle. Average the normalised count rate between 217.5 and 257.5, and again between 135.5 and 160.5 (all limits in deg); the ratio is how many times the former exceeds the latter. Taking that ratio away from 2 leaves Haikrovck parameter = 0.912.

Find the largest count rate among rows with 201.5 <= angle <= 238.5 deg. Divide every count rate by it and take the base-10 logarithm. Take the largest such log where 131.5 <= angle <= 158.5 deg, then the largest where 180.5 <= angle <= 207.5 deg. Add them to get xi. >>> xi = 0.05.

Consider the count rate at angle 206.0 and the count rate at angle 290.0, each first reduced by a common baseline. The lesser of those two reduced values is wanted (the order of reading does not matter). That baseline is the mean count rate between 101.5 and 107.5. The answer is -3.3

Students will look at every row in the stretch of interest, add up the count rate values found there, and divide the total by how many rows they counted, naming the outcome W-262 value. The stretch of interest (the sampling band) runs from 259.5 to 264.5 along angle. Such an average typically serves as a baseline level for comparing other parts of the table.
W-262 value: 9.3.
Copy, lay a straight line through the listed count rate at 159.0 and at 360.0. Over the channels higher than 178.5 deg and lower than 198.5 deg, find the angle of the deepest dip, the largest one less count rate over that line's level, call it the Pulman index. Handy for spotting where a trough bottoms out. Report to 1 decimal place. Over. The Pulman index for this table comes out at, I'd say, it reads 179.0 deg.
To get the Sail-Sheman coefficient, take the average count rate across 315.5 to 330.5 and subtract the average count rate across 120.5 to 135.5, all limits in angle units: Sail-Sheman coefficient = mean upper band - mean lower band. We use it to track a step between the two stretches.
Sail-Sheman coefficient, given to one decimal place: -1.9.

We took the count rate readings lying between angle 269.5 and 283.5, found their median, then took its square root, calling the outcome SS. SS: 3.00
